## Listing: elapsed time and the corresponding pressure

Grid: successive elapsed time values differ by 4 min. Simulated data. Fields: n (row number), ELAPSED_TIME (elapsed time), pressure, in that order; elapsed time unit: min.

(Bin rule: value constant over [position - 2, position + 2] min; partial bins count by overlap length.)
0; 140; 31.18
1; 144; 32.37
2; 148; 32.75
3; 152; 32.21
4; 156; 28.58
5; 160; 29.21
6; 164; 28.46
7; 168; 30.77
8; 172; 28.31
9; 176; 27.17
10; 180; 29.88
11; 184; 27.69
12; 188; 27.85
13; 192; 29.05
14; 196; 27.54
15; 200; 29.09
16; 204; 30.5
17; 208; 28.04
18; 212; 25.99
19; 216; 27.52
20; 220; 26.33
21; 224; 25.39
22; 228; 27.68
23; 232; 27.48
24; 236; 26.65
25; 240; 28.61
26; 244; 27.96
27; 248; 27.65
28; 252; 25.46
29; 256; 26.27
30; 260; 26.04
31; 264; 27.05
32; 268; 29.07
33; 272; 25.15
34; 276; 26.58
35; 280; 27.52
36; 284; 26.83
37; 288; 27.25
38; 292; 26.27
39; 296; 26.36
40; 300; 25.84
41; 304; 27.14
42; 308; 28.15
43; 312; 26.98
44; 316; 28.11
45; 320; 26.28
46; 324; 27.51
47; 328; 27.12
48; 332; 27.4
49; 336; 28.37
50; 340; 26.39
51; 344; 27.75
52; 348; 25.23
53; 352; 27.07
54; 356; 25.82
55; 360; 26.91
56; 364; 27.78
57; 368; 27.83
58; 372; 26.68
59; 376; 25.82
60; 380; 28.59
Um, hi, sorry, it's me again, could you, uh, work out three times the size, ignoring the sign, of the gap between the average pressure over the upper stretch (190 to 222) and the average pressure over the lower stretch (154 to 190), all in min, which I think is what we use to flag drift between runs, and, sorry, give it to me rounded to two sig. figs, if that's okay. 2.0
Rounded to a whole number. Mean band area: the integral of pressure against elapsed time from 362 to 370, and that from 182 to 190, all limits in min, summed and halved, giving 222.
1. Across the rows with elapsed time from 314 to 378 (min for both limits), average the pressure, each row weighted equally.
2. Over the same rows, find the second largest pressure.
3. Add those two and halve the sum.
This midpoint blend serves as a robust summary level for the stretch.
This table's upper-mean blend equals 27.6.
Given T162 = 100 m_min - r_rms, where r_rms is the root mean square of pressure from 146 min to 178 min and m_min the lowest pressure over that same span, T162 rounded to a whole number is 2687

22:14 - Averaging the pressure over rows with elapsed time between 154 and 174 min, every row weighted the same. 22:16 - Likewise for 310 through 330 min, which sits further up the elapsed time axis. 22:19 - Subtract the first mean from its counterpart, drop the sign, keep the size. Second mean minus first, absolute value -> 1.9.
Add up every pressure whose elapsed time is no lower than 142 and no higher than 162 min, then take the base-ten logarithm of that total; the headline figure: 2.19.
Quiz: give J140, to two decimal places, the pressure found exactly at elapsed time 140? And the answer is 31.18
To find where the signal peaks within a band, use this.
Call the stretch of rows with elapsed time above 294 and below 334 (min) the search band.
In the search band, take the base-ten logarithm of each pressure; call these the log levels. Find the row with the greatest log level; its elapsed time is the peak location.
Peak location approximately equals 308 min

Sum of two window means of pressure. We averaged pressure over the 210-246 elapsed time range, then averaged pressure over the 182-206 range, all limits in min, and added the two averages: 55.7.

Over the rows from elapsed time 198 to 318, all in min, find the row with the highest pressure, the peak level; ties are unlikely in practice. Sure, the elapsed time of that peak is 204 min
